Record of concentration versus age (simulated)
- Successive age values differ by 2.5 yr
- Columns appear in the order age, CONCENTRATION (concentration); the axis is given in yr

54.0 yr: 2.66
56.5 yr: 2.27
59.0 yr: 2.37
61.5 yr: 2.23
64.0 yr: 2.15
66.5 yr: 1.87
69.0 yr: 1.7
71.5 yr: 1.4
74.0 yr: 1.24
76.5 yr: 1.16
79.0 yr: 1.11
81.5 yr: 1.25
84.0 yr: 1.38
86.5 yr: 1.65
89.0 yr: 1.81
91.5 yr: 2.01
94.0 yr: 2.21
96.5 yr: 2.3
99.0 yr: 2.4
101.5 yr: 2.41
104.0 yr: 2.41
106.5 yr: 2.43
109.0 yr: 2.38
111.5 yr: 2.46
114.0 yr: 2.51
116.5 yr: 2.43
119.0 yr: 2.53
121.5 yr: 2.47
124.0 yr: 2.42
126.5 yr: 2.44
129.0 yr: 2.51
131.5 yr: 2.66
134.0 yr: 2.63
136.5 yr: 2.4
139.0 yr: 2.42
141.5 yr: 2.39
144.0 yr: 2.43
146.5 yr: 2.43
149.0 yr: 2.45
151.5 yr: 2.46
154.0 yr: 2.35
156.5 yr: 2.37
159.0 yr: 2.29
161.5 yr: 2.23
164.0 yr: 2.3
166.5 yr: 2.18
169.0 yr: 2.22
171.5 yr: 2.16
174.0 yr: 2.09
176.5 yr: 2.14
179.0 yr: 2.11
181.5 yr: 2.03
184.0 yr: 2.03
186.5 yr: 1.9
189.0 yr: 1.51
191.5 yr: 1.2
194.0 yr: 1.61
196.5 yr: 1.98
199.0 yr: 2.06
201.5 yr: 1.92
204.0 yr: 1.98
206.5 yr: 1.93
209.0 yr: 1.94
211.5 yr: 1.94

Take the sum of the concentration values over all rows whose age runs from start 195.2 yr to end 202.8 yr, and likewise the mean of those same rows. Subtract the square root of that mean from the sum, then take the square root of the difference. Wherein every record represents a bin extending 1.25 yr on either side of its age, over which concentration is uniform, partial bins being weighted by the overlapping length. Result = 2.13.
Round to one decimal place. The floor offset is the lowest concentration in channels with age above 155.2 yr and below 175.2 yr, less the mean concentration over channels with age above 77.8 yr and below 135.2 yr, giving -0.1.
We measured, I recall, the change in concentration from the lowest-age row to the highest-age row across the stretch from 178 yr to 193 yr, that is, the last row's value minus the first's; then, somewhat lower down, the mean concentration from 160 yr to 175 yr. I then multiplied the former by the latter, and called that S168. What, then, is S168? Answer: -2.0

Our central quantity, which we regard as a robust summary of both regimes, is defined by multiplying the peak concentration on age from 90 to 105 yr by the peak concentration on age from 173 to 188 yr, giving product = 5.2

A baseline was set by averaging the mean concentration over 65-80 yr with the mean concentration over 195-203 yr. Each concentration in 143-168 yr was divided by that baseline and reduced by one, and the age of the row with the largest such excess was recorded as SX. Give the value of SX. 151.5 yr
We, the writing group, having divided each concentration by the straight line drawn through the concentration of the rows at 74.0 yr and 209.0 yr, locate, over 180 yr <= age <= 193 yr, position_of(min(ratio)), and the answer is 191.5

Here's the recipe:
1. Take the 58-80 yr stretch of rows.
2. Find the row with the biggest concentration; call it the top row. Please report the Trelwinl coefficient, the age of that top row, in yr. 59.0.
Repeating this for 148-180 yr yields 151.5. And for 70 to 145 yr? 131.5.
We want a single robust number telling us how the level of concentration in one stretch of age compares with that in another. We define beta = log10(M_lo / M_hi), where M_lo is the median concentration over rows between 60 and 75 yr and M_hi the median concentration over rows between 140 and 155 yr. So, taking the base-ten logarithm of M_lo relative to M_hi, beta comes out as -0.13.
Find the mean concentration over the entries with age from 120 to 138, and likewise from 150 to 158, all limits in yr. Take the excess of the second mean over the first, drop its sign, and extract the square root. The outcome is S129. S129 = 0.33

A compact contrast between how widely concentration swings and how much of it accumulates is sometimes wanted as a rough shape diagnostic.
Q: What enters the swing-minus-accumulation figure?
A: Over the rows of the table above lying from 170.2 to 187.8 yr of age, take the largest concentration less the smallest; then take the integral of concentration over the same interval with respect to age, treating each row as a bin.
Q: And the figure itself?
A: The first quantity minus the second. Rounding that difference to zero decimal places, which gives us -36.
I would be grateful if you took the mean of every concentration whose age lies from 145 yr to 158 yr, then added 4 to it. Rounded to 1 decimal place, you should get 6.4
